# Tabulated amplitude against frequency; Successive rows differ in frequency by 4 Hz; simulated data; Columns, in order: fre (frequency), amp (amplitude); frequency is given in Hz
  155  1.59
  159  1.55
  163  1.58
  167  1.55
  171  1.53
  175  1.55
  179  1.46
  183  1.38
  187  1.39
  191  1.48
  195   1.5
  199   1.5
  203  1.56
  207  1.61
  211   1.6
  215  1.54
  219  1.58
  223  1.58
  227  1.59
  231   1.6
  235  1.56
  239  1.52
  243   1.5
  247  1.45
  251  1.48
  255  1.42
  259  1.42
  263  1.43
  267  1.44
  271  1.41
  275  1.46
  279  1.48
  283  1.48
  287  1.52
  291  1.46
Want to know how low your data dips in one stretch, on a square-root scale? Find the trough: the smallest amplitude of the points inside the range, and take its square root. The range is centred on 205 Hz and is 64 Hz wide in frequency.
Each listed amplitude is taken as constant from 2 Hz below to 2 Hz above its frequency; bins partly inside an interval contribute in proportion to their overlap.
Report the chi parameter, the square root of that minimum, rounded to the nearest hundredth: 1.17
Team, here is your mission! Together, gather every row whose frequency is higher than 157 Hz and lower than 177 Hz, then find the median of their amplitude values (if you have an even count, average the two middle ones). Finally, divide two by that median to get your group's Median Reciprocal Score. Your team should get 1.29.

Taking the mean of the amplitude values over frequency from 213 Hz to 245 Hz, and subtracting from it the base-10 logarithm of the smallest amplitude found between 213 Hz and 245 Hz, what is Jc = 1.38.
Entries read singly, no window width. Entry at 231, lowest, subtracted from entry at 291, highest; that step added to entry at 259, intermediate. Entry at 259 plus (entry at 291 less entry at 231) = 1.28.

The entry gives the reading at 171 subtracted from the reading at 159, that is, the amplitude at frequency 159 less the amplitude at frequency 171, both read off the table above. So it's 0.020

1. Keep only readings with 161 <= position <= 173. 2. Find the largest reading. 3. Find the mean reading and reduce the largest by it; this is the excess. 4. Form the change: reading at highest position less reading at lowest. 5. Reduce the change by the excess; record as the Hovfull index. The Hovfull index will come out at -0.08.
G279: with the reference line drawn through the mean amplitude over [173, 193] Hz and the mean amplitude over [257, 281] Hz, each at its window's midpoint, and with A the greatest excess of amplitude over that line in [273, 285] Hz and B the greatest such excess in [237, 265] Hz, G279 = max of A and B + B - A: 0.11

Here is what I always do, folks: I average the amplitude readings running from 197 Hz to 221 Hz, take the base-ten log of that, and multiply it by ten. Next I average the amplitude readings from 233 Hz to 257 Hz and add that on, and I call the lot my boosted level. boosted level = 3.43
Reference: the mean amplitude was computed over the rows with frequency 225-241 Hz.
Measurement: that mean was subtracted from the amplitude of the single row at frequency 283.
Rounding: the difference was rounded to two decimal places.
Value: -0.09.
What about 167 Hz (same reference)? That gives -0.02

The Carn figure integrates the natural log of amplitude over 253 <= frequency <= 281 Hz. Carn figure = 10.2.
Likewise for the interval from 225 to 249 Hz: 10.3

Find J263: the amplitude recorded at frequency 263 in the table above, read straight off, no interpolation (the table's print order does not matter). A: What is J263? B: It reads 1.43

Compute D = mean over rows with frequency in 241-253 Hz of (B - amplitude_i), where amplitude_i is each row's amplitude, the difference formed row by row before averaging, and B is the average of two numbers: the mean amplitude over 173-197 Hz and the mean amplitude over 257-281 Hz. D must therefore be -0.027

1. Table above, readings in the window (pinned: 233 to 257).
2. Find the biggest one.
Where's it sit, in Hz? 235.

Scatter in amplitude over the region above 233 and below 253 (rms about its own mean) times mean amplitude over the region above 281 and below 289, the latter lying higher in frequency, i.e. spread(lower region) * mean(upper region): 0.06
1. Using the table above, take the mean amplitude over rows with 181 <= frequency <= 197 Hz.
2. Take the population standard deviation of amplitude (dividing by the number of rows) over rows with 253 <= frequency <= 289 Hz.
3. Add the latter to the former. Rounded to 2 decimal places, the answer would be 1.47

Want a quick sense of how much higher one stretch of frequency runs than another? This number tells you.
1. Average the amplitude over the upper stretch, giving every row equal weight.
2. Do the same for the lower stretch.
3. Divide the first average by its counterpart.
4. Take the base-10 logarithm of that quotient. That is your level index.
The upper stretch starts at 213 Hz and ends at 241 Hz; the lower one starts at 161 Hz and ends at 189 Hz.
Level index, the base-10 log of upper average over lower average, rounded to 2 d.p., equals 0.02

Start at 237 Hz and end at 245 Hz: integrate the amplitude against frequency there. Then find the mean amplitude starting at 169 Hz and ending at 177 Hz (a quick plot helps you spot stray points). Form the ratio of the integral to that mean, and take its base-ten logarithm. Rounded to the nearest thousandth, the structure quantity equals 0.895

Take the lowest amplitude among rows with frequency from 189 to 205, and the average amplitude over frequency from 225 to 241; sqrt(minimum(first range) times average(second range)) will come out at 1.52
